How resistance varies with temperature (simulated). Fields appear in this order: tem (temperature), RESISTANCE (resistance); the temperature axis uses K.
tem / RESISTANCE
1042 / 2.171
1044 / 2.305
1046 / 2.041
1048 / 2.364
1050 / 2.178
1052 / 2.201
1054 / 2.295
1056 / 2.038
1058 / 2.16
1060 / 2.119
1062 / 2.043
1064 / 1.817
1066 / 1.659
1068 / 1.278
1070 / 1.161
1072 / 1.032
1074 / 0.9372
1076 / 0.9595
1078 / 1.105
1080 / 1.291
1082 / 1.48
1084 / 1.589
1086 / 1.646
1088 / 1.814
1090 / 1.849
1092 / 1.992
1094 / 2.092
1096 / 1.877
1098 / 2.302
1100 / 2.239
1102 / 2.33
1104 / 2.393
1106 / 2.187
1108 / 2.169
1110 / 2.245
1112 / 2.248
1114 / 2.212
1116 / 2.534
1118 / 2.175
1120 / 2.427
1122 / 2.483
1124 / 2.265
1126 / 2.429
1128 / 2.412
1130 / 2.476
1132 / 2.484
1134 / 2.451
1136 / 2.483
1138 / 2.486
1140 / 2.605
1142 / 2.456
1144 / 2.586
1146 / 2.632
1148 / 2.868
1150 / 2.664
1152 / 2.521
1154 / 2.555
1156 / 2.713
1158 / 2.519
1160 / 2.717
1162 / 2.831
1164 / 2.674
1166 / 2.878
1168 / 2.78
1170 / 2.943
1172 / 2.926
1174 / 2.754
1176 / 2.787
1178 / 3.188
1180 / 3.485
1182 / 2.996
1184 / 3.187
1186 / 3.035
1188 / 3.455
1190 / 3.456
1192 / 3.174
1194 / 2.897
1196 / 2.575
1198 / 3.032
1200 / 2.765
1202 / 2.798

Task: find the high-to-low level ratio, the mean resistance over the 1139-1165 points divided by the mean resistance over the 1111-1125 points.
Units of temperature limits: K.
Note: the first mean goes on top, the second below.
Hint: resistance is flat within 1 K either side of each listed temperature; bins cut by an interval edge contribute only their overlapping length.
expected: 1.13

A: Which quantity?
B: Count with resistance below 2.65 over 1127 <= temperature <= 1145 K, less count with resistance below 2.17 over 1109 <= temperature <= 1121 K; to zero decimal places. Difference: 9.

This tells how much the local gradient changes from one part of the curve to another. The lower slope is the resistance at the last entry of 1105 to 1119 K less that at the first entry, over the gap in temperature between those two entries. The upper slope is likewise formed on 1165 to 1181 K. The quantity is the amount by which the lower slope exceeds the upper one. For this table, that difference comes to -0.04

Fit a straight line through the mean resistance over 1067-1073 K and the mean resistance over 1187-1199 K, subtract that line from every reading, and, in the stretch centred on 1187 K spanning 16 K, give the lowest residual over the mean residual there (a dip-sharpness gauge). -1.0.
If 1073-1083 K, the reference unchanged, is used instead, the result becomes 2.3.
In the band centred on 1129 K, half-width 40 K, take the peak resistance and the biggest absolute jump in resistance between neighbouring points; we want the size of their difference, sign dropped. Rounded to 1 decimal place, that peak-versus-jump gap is 2.5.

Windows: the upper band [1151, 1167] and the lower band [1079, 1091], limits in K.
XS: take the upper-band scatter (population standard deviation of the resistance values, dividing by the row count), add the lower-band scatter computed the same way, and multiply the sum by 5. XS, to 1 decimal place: 1.6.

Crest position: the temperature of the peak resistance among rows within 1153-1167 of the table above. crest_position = 1166 K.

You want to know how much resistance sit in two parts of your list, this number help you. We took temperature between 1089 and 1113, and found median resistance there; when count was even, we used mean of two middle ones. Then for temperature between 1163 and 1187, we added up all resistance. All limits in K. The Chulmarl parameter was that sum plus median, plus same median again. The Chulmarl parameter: 40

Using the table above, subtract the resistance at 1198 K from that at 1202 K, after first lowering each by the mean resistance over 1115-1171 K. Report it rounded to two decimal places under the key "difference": -0.23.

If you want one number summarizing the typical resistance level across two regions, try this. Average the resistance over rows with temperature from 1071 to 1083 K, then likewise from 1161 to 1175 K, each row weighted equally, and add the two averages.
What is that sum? 4.0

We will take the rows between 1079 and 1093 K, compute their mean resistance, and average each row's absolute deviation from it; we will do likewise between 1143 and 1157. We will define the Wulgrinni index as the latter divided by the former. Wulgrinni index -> 0.46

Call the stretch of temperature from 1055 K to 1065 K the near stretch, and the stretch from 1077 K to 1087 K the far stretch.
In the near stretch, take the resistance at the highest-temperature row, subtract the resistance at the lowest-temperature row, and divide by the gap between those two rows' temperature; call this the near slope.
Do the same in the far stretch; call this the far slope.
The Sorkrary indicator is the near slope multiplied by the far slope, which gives -0.0019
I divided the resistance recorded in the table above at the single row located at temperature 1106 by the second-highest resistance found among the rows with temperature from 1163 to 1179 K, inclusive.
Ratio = 0.74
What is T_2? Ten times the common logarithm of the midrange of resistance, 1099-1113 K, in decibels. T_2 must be 3.6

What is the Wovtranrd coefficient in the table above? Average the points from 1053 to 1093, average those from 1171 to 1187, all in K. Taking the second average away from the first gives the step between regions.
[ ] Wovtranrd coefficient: -1.4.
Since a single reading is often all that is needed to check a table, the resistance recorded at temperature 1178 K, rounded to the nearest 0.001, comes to 3.188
